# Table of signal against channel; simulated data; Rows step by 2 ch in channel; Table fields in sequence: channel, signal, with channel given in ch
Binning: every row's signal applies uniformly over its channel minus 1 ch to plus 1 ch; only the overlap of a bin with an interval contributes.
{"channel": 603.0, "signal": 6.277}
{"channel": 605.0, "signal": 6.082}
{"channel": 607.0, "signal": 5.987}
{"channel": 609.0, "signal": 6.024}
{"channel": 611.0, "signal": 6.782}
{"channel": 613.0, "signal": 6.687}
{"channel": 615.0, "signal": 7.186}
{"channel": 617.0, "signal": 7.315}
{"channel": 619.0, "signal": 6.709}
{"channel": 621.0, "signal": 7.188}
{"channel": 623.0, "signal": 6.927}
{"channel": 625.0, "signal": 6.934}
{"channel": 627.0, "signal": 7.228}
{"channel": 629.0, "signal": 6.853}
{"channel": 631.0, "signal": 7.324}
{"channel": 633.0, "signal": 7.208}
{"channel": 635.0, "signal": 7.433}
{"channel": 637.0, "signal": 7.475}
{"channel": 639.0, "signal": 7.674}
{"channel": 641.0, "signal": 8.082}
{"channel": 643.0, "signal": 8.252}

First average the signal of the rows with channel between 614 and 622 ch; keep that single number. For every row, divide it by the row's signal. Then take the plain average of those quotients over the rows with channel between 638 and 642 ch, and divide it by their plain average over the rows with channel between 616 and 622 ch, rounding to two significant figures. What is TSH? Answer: 0.90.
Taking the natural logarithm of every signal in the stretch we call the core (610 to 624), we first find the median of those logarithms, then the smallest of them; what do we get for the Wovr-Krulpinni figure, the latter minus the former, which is -0.04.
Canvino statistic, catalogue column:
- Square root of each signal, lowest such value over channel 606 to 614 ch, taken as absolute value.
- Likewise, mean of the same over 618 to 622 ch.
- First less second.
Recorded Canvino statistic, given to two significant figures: -0.19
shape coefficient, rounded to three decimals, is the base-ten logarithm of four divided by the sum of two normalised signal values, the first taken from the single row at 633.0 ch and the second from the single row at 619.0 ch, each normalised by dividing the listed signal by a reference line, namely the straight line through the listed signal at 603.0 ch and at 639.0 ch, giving 0.314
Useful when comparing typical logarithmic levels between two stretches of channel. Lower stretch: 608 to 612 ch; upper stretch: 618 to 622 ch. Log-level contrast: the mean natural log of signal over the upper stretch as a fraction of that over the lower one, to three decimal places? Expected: 1.045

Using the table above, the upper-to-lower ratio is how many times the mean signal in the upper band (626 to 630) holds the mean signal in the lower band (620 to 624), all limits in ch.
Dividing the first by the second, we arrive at 1.00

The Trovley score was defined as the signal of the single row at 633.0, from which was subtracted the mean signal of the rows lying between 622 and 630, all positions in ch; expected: 0.22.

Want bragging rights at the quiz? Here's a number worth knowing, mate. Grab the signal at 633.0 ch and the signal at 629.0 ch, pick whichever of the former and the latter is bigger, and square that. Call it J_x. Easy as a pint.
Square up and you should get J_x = 52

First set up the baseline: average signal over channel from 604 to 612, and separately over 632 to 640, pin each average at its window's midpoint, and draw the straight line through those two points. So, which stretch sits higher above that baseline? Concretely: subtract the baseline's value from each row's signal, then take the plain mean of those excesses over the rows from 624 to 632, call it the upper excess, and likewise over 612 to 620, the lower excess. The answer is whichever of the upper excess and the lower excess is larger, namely 0.40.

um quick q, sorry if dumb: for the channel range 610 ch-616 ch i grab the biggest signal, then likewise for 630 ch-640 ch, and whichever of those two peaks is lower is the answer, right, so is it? 7.19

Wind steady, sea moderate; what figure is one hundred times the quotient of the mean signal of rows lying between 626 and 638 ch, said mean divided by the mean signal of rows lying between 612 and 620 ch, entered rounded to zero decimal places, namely 104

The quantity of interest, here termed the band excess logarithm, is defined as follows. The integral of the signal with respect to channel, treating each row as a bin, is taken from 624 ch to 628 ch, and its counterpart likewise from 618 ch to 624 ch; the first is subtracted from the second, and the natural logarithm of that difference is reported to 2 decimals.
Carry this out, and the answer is 2.59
